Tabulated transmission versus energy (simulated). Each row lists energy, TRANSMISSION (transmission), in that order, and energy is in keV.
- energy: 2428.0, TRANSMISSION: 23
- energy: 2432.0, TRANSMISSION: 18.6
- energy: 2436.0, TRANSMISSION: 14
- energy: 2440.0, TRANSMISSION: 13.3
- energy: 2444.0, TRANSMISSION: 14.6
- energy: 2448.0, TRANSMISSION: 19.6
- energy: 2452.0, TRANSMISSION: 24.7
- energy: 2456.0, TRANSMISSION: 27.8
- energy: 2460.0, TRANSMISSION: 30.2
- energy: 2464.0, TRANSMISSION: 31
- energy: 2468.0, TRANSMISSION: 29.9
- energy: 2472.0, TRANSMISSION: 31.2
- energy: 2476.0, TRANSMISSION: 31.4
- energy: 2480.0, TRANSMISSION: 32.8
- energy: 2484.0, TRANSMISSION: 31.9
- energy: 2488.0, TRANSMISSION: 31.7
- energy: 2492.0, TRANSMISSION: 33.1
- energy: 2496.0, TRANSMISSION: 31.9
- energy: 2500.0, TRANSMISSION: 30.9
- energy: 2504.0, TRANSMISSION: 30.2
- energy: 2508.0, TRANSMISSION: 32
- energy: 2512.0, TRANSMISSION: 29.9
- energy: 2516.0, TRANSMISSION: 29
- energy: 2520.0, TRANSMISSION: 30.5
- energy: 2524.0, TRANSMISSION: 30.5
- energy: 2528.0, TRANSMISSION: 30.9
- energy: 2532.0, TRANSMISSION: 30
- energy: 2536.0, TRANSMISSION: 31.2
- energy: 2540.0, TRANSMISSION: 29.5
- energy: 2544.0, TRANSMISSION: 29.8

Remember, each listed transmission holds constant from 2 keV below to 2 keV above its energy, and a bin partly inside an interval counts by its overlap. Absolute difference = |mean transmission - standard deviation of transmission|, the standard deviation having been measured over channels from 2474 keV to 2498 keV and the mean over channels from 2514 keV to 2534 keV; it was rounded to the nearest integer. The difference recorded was 30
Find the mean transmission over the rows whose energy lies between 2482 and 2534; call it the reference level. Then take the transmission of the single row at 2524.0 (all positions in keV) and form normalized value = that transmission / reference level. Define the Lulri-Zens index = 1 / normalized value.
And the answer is 1.015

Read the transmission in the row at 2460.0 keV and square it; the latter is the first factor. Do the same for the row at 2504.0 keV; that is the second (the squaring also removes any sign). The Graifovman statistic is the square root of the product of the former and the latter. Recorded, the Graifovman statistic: 912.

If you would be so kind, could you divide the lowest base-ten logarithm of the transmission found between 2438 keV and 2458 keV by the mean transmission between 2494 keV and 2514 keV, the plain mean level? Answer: 0.036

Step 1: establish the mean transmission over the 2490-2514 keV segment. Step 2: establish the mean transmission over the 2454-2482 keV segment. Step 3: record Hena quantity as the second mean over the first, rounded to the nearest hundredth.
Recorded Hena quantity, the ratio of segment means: 0.98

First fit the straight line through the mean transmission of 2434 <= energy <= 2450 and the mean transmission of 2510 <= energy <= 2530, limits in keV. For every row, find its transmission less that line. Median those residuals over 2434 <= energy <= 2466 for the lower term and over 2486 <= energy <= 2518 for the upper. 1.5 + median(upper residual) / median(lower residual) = 2.32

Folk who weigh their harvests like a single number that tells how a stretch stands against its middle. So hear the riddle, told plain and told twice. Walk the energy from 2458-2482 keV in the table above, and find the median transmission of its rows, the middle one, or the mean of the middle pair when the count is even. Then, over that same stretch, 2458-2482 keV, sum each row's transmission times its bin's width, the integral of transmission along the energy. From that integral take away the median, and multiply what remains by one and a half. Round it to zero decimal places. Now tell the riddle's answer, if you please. 1072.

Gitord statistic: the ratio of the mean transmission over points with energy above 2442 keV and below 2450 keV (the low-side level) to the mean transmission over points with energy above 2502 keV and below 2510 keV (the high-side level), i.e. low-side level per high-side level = 0.55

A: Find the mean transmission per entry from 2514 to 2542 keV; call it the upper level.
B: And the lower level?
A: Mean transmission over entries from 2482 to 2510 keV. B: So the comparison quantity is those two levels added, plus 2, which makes 63.9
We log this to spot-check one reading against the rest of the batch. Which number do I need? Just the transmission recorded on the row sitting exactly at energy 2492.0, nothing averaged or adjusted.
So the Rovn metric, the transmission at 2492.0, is 33.1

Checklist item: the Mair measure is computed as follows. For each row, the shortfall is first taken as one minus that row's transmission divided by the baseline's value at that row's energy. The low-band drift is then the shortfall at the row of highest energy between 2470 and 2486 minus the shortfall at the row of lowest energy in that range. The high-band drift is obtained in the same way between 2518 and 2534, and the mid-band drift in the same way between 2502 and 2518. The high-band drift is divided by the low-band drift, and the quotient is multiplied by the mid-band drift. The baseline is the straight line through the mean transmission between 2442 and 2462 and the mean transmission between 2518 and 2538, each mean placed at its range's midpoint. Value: 0.16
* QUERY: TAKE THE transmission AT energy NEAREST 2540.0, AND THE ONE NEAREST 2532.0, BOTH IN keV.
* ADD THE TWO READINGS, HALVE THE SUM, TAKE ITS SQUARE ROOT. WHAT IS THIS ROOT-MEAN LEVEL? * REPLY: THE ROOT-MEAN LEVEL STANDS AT 5.45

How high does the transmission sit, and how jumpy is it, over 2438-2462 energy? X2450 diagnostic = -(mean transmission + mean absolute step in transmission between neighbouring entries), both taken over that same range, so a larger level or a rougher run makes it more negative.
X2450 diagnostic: -25.1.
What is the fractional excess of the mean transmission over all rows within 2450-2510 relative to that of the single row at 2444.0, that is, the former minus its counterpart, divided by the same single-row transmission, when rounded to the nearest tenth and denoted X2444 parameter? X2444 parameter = 1.1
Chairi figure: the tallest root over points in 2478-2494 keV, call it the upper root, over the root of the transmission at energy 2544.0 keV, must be 1.05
